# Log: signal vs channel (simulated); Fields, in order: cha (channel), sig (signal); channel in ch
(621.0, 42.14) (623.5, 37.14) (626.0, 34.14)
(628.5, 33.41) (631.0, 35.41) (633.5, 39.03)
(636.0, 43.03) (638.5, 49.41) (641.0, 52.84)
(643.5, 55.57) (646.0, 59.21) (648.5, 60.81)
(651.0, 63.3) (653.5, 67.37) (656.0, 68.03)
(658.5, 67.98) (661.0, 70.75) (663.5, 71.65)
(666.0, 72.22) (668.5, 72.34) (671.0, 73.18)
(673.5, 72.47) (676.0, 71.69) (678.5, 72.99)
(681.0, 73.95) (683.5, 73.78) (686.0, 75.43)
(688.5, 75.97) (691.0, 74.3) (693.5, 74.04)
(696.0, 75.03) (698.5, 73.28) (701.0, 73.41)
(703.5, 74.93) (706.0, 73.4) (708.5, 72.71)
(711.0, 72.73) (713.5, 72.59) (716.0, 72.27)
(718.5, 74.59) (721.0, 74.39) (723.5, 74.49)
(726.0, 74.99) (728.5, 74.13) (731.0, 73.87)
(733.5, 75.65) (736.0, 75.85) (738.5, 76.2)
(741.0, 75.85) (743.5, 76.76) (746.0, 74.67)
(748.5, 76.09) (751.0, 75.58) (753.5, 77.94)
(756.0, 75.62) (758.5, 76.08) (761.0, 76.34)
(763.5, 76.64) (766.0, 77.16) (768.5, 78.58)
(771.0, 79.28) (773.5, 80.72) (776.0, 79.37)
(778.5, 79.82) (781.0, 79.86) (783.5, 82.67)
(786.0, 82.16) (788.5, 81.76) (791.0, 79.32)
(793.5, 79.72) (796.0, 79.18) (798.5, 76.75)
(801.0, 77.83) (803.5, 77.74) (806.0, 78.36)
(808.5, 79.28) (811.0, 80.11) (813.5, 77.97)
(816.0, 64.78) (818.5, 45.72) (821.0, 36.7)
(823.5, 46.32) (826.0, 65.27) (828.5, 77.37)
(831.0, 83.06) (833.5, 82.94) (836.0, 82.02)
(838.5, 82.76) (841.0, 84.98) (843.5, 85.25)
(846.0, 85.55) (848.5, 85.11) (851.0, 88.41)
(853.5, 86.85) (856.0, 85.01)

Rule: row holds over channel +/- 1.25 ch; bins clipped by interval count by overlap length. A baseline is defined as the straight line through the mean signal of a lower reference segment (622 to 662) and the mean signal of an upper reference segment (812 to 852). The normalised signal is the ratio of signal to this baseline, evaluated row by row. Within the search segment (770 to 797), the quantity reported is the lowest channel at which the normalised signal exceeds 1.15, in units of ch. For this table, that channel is 771.0 ch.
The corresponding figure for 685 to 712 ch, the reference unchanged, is 686.0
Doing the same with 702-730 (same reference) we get 703.5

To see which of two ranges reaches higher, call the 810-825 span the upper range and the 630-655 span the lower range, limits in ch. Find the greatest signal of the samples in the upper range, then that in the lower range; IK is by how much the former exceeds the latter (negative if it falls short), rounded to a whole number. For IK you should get 13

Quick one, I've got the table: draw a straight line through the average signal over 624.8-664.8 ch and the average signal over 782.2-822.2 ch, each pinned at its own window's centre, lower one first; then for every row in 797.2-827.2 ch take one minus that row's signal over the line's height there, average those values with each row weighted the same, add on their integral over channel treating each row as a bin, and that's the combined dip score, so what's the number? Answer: 3.1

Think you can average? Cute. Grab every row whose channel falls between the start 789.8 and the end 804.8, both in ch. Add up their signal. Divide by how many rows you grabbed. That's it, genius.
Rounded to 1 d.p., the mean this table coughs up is 78.4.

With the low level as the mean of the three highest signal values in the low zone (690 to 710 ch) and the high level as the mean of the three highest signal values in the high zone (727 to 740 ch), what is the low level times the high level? 5674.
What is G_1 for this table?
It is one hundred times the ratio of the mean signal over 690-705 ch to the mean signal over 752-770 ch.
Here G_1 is 96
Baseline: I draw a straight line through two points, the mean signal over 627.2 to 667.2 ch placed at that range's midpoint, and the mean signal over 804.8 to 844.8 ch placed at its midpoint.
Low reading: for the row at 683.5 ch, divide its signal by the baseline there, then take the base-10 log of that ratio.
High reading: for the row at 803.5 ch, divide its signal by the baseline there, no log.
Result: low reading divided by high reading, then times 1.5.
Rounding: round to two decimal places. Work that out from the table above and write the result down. 0.12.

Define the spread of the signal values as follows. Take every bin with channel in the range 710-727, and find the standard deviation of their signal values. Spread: 1.1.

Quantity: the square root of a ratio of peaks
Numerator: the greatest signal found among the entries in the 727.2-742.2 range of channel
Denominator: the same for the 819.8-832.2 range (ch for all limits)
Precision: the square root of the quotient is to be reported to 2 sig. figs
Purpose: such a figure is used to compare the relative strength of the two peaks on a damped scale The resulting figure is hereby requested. 0.96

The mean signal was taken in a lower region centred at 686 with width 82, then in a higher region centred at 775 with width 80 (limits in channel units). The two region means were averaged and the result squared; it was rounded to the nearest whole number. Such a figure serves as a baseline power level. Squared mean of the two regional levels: 5624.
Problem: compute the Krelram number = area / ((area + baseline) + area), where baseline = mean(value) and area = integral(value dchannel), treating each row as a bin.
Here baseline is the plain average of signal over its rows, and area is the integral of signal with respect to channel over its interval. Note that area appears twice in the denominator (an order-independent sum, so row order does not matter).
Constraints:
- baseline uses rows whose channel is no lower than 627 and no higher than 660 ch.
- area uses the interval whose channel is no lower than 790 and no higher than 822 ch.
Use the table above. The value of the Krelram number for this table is 0.4943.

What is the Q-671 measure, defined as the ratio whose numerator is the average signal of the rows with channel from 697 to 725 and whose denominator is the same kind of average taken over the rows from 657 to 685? 1.02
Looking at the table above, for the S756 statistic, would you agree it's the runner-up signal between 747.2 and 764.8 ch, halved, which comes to 38.3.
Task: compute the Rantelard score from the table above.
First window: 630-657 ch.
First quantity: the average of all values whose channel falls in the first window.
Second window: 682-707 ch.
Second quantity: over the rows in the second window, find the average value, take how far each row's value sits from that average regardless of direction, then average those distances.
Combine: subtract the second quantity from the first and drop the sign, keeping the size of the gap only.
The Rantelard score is 53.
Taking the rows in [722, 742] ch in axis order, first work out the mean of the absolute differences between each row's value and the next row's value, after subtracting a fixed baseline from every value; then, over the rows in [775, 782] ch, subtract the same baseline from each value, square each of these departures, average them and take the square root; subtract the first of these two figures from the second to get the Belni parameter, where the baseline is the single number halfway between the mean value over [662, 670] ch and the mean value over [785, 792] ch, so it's 2.5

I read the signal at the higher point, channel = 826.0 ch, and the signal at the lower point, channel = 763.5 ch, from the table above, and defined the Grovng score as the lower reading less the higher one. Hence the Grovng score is 11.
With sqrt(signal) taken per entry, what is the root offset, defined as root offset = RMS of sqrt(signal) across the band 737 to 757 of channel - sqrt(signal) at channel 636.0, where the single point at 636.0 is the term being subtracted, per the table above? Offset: 2.2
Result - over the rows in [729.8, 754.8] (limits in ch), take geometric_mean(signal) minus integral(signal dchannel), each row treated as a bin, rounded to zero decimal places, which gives -1820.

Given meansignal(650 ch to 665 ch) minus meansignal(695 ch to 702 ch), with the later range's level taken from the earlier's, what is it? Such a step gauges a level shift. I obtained -6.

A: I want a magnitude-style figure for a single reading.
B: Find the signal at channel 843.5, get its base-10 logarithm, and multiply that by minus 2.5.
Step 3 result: -4.83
